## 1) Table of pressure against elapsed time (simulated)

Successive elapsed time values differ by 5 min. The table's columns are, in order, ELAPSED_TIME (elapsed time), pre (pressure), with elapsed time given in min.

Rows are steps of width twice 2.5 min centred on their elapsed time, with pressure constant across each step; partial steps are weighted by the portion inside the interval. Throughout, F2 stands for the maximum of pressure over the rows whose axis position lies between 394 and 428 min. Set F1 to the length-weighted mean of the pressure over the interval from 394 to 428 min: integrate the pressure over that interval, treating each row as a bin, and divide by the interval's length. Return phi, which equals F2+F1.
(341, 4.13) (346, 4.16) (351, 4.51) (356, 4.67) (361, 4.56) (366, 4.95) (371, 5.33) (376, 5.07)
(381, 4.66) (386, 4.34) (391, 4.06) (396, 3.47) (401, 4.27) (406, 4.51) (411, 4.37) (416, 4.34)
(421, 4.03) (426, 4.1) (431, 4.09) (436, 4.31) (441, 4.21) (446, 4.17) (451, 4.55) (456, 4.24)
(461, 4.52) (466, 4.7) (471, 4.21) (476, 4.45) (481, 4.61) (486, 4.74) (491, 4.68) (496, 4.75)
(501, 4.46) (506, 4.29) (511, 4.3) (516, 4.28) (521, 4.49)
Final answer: 8.7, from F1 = 4.17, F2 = 4.51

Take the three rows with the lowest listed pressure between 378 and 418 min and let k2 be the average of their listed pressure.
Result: 3.93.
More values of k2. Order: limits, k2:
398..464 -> 4.07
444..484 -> 4.21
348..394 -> 4.30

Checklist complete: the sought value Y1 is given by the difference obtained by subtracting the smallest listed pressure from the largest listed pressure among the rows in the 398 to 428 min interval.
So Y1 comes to 0.48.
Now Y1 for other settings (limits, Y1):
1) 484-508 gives 0.46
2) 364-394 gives 1.27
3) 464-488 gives 0.53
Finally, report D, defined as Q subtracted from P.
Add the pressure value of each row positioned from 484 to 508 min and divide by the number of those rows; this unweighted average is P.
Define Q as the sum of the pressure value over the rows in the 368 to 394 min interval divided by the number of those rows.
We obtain -0.1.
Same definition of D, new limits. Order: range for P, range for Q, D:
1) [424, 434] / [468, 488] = -0.4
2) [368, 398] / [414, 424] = 0.3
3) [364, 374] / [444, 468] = 0.7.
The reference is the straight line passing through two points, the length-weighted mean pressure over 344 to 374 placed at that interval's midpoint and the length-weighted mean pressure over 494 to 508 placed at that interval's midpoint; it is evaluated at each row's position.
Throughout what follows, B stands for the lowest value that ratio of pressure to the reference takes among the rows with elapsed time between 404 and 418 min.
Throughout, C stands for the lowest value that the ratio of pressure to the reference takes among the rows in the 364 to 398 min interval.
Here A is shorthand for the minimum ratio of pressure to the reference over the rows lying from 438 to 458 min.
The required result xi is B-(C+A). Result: -0.72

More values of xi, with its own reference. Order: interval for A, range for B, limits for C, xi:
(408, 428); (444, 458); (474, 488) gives -0.94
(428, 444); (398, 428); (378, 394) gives -0.89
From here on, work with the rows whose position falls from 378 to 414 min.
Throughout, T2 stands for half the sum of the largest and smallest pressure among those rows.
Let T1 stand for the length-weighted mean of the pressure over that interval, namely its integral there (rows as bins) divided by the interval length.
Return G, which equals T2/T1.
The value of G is 0.96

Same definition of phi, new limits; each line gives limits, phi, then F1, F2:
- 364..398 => 9.9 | 4.56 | 5.33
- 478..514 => 9.3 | 4.54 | 4.75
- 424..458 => 8.8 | 4.24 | 4.55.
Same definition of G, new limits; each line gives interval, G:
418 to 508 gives 1.00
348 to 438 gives 0.99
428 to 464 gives 1.00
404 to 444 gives 1.01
